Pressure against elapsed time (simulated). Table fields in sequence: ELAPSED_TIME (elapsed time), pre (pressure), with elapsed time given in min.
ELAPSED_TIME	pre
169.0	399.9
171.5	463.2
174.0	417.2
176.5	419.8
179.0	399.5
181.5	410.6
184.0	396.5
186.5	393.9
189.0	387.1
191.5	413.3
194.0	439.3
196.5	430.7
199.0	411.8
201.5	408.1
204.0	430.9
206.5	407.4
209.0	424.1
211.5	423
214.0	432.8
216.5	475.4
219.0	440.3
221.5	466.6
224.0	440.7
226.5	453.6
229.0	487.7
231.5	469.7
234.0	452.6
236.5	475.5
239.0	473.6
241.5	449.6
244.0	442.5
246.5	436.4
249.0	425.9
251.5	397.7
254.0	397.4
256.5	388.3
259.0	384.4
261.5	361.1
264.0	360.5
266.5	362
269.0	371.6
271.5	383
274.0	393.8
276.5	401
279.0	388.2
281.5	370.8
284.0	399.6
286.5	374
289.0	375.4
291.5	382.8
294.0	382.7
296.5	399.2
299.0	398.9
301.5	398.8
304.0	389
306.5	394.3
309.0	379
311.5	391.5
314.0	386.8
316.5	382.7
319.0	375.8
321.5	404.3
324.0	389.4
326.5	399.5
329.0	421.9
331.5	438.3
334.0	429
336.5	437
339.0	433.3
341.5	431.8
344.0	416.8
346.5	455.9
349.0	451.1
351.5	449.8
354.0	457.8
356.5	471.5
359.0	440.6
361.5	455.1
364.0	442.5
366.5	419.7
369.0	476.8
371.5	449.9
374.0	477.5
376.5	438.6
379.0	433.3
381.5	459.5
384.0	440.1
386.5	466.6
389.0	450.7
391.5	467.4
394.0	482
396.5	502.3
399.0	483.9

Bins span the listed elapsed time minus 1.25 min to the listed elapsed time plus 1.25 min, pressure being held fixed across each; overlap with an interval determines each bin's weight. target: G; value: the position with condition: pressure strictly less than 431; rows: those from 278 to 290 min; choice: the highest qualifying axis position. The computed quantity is 289.0 min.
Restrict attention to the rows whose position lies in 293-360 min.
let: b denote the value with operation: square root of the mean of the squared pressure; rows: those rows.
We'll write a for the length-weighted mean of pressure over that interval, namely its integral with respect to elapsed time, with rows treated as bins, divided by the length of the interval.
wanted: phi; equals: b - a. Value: 0.9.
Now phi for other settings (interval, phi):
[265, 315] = 0.3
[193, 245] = 0.6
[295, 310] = 0.0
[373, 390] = 0.6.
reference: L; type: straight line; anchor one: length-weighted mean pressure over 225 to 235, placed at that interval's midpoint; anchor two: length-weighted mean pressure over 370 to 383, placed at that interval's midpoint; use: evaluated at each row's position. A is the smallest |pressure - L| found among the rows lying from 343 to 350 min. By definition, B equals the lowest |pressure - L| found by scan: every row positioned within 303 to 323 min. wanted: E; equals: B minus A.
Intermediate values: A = 1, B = 53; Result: 52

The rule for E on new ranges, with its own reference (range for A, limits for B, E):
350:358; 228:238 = 1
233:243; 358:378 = -7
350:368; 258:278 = 59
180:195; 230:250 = -25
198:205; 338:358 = -36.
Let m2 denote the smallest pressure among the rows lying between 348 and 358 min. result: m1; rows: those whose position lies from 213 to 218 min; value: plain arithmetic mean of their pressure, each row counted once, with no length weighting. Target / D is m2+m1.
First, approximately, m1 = 454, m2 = 449.8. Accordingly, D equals 904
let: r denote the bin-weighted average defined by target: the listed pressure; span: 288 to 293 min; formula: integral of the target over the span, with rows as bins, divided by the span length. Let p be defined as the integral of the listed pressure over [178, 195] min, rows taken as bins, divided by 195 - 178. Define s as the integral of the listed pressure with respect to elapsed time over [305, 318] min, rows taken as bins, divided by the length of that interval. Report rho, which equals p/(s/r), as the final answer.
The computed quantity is 398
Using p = 405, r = 379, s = 387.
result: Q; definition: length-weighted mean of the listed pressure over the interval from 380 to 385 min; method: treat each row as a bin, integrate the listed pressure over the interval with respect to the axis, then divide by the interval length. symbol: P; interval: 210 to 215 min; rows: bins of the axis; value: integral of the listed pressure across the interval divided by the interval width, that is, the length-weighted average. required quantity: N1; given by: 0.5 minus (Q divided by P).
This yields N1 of -0.55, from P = 427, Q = 449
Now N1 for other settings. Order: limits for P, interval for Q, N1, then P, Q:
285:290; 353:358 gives -0.73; 376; 464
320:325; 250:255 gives -0.51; 396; 399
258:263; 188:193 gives -0.58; 372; 403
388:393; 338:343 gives -0.44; 461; 432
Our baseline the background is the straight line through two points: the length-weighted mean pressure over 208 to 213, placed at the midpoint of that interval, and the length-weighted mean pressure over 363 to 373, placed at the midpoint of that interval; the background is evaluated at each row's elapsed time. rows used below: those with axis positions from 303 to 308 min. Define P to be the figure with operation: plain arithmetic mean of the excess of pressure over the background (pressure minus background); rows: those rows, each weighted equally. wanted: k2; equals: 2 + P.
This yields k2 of -45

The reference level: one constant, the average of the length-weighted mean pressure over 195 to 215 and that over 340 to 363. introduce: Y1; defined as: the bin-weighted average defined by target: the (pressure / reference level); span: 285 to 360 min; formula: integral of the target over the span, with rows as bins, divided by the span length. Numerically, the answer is 0.95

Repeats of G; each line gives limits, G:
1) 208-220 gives 211.5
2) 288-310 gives 309.0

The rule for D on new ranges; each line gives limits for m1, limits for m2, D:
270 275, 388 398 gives 839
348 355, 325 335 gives 852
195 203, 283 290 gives 791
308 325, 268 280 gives 759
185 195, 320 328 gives 798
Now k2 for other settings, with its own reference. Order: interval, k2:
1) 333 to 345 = -12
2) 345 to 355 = 10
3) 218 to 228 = 26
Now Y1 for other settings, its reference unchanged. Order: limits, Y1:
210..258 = 1.02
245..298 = 0.89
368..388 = 1.05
